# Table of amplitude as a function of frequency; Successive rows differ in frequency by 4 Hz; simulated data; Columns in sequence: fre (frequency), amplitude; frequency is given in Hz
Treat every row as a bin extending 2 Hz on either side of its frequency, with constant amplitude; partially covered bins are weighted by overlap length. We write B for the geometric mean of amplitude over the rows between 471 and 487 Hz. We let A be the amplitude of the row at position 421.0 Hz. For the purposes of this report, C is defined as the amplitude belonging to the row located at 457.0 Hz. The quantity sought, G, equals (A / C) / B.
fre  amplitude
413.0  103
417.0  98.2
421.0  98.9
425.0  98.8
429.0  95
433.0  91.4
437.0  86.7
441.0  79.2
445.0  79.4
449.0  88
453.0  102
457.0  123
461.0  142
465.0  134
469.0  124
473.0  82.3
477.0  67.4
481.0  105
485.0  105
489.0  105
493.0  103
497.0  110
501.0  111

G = 0.0091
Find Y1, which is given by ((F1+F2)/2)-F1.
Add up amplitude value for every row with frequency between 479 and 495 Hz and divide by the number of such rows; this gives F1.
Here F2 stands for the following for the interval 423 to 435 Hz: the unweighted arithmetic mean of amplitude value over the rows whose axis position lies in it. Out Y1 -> -5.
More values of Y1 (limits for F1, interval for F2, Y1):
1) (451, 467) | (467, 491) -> -14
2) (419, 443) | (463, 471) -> 19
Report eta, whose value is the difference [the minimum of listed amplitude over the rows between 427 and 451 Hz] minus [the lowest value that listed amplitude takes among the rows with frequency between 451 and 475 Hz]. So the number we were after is -3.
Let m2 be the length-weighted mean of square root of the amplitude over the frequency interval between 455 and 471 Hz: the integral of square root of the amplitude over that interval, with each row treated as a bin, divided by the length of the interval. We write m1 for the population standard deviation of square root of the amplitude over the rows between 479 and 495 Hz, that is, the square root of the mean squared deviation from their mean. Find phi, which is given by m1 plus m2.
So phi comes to 11.47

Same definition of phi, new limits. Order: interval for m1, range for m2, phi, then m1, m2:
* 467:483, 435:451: 10.24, 1.1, 9.1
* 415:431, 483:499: 10.36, 0.1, 10.3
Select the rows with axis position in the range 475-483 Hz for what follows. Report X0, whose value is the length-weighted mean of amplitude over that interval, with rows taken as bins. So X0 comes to 86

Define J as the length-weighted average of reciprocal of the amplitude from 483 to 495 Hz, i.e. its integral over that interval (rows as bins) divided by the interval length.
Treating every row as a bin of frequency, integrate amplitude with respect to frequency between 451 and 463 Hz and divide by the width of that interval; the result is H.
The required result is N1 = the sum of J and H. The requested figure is 122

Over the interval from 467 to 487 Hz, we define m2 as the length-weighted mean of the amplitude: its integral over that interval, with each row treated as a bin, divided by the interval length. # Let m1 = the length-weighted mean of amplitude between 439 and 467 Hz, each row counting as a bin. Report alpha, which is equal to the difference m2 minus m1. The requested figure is -10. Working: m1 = 107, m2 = 97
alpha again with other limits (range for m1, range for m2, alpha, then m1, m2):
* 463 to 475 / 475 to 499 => -14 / 113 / 99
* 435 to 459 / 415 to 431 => 5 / 93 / 98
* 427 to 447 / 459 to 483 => 23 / 86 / 109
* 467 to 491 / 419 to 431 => -1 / 98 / 98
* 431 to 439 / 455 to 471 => 42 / 89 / 131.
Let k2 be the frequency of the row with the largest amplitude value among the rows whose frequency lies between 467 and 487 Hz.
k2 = 469.0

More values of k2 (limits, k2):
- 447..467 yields 461.0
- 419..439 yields 421.0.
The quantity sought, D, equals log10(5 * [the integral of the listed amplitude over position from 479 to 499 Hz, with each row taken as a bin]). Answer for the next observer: 4.02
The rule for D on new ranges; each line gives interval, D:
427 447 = 3.94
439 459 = 3.97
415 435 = 3.98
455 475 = 4.08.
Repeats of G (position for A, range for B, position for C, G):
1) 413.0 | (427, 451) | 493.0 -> 0.0116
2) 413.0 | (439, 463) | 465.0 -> 0.0077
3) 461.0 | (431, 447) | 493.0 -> 0.0164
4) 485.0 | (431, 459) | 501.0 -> 0.0103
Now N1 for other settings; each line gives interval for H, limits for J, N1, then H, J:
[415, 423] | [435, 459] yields 99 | 99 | 0.0110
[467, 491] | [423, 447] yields 98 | 98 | 0.0114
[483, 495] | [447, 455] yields 104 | 104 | 0.0106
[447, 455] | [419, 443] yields 95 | 95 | 0.0110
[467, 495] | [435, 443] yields 99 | 99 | 0.0121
